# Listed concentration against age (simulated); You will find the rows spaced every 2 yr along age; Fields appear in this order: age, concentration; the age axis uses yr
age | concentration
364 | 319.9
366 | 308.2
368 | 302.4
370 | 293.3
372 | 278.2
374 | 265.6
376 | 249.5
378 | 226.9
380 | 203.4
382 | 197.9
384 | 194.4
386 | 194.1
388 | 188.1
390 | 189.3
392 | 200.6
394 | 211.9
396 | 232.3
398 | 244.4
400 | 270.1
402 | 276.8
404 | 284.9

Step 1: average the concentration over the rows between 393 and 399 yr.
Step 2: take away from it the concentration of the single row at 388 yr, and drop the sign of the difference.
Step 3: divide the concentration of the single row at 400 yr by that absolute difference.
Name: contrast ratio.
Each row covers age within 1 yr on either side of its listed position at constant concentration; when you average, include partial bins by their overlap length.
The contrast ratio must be 6.5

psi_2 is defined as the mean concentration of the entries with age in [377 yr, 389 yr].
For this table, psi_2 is 201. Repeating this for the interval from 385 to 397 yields 203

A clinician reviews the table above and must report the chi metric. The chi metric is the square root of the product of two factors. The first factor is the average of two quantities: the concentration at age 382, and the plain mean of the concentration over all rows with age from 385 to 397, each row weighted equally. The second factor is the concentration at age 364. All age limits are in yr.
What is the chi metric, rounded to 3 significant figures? 253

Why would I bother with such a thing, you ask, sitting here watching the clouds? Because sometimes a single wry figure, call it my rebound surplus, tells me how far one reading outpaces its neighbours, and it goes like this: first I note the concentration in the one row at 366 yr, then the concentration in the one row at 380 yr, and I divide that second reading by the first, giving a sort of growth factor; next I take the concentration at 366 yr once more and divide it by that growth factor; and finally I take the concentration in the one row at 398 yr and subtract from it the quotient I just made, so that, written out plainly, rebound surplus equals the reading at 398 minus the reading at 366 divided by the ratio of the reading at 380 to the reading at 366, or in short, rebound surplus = -223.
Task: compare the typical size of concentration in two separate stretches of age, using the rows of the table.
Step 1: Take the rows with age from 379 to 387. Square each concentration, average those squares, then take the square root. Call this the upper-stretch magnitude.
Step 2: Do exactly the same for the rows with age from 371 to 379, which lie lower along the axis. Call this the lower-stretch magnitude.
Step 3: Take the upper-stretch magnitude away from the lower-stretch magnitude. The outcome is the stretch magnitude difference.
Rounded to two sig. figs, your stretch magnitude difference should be 58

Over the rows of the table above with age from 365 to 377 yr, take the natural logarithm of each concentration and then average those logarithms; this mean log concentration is 5.64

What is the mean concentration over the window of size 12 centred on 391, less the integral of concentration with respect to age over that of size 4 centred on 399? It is -826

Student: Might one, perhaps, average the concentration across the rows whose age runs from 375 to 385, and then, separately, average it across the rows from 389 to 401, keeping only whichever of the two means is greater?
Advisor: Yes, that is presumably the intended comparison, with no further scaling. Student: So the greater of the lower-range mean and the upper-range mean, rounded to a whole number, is 225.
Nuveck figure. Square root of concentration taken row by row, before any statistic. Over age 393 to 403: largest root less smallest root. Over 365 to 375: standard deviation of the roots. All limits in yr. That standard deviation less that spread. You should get -1.6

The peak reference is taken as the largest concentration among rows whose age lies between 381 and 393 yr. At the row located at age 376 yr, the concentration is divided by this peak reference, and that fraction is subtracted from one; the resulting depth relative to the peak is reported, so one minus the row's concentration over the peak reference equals -0.24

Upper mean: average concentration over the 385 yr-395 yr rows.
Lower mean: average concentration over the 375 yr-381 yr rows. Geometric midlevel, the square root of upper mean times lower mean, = 211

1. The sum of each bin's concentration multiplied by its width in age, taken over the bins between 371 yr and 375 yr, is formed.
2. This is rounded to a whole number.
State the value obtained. 1088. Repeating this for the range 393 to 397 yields 888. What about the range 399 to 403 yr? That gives 1094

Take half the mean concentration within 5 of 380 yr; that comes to 107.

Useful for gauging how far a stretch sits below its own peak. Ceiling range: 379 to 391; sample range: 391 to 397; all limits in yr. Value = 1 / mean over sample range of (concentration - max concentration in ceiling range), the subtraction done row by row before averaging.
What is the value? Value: 0.09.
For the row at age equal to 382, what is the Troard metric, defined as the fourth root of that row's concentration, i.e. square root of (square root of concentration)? 3.75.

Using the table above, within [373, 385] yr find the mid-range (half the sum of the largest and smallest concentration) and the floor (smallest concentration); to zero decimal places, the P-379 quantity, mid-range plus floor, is 424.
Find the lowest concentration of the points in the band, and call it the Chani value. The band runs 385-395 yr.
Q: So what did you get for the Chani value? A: 188.1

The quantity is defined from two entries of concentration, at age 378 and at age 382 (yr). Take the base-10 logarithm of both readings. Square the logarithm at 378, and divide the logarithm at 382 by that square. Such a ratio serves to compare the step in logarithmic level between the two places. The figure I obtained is 0.414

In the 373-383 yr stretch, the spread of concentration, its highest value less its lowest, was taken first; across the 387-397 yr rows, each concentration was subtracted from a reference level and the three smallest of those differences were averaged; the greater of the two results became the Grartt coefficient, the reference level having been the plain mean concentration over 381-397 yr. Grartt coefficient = 68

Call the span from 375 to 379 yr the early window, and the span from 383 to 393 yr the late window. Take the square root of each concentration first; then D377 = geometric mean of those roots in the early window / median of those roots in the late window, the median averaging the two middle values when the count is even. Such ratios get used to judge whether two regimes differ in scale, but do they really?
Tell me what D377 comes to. 1.11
